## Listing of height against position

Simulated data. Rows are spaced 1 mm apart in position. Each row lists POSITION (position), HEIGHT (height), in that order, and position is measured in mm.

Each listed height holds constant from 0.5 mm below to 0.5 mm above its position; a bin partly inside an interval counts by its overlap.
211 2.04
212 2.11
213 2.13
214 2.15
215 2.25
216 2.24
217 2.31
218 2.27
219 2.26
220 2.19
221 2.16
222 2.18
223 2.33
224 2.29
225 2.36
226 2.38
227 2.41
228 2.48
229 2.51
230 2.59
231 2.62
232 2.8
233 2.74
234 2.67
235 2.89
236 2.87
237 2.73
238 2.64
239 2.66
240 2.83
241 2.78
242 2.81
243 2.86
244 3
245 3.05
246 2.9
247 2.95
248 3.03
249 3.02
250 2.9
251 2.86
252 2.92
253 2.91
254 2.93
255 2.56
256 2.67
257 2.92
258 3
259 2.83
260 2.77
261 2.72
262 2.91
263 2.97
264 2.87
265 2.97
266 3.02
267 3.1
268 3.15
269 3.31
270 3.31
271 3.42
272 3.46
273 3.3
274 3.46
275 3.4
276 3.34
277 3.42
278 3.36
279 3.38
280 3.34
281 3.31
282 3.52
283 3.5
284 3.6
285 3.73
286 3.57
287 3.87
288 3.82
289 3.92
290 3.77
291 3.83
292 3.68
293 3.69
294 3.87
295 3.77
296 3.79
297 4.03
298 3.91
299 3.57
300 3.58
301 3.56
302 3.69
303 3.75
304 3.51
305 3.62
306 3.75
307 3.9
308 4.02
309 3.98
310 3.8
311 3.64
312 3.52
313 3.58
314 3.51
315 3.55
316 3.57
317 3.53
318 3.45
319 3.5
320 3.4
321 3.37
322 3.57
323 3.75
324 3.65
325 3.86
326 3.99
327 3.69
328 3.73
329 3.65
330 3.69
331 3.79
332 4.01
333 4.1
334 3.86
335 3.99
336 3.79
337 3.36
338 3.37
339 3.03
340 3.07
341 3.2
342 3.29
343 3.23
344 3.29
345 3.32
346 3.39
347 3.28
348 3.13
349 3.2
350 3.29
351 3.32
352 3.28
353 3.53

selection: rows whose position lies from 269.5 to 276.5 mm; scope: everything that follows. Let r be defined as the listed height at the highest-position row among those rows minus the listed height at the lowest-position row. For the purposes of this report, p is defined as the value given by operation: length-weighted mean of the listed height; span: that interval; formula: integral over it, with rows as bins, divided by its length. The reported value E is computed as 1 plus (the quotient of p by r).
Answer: 114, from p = 3.4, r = 0.0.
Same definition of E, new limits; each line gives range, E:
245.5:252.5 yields 148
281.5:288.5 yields 13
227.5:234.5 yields 15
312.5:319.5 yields -43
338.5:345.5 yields 12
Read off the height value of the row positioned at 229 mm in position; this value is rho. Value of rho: 2.51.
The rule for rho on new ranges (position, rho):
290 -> 3.77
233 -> 2.74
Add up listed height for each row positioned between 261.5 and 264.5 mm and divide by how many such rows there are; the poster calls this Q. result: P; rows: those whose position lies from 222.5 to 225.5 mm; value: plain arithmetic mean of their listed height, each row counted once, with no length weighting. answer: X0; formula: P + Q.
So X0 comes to 5.2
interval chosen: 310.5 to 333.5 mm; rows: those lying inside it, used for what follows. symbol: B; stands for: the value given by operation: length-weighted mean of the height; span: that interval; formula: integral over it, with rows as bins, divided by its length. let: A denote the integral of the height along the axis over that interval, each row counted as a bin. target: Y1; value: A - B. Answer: 80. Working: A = 84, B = 3.7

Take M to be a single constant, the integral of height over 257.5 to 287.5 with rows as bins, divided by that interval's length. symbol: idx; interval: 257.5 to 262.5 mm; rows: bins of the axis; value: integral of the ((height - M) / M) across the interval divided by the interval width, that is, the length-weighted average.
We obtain -0.13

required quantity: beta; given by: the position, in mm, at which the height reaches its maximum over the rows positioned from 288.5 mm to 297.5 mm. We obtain 297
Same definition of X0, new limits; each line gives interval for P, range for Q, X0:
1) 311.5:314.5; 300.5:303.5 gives 7.2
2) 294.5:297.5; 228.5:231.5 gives 6.4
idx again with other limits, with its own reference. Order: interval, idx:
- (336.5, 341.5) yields -0.02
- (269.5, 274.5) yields 0.04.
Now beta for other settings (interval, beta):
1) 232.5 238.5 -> 235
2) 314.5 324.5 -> 323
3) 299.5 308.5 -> 308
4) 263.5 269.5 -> 269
